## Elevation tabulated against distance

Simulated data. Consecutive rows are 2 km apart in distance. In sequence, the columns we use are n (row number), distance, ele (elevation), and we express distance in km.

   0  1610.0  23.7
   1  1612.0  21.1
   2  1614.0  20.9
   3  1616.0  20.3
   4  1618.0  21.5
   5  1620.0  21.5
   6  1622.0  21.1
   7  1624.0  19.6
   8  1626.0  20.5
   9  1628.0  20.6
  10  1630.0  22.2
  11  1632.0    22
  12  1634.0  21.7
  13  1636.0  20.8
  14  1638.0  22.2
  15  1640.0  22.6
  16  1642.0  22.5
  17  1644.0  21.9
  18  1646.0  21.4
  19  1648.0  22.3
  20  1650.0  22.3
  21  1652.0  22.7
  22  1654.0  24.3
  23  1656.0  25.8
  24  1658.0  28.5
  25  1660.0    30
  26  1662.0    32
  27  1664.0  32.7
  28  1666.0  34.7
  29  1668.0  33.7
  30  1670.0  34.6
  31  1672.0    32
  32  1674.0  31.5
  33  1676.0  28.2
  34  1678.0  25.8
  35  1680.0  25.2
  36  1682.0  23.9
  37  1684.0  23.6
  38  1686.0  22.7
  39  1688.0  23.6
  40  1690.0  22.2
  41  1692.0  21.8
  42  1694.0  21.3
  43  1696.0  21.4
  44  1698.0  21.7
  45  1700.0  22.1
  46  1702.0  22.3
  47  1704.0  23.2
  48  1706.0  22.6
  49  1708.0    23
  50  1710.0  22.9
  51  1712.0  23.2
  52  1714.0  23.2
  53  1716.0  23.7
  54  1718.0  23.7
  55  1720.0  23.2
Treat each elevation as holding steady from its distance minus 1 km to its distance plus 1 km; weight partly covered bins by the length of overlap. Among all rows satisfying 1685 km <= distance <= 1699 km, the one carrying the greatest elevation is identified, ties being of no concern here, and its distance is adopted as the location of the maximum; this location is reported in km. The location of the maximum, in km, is 1688.0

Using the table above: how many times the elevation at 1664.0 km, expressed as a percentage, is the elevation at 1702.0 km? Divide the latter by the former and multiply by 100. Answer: 68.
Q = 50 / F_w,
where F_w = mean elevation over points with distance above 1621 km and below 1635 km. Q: 2.4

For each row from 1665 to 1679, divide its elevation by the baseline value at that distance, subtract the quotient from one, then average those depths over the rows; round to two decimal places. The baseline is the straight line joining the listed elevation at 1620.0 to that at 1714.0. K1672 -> -0.40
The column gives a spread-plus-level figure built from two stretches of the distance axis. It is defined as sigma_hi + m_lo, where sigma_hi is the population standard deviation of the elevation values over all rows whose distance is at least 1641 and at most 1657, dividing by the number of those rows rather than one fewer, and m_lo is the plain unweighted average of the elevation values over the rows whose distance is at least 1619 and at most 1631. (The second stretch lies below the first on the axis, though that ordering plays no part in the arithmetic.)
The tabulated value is 22.3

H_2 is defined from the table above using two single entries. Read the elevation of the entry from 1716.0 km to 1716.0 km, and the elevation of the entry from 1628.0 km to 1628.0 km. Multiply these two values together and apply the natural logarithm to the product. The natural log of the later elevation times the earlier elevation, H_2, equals 6.19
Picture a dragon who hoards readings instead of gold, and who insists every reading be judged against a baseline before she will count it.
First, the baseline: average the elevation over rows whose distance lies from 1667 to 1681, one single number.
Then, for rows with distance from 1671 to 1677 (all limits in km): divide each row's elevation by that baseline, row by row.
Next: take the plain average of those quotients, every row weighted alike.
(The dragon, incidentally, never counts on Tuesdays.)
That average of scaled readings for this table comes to 1.01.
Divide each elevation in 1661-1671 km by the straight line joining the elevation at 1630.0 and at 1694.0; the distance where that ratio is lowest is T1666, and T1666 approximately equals 1662.0 km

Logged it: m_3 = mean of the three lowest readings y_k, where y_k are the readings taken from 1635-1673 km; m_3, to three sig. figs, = 21.4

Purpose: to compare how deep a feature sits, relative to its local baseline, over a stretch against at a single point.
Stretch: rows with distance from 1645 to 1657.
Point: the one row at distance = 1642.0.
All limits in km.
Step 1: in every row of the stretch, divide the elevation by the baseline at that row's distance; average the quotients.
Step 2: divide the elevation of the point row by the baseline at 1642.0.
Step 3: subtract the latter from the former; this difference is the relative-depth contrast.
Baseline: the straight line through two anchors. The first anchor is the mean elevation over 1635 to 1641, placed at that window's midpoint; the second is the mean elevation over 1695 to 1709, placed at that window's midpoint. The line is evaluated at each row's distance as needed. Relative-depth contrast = 0.0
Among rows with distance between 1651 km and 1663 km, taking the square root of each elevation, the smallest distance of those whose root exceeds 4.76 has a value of 1652.0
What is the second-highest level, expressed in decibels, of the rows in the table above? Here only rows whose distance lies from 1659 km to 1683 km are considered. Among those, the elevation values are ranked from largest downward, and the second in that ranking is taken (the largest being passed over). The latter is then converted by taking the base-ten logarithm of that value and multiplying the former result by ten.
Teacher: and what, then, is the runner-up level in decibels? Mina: 15.4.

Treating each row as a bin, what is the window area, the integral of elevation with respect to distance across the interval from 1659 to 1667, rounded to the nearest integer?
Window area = 259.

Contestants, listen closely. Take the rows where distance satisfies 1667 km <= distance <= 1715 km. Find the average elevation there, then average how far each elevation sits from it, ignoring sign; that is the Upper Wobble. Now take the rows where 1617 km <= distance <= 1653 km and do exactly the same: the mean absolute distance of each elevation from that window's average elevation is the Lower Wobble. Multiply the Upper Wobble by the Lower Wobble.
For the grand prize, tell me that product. 2.1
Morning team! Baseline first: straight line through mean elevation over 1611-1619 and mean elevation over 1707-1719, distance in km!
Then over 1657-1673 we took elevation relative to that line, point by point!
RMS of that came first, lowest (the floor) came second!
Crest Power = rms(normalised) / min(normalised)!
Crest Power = 1.13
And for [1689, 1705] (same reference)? 1.03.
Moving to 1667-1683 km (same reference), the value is 1.25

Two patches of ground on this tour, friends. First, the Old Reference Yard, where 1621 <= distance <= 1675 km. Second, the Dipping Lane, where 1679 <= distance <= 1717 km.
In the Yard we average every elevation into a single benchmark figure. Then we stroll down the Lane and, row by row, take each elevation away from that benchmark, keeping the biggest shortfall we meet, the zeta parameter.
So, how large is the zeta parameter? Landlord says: 4.1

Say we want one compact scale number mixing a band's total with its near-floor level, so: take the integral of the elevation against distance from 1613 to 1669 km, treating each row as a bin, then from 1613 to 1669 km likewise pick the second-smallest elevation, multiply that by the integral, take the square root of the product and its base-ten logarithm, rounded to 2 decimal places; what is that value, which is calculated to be 2.22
